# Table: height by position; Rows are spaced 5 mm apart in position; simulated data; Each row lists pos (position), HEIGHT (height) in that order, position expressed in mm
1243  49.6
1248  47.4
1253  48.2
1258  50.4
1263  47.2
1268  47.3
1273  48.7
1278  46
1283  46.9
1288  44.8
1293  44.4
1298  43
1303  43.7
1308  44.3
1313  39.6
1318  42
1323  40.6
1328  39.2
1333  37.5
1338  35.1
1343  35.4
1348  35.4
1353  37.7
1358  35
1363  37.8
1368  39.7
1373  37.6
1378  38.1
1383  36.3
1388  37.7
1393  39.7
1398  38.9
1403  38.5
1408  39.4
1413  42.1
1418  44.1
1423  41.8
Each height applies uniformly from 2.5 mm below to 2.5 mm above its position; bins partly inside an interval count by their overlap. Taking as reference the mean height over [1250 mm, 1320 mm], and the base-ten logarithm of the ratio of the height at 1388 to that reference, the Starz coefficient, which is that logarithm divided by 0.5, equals -0.16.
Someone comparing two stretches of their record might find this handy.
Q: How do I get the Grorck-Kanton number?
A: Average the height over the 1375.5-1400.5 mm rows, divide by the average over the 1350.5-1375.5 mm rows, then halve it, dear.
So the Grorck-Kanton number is 0.51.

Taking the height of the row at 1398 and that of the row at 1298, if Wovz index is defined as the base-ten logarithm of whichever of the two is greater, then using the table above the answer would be 1.63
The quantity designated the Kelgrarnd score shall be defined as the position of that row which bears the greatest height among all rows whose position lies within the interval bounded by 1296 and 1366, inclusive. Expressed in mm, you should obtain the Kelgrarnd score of 1308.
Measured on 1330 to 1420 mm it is 1418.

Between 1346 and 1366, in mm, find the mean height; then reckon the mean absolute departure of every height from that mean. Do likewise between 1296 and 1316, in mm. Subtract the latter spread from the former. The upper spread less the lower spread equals -0.25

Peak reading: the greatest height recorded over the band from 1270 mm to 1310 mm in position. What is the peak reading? 48.7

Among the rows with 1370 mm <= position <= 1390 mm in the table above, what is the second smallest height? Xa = 37.6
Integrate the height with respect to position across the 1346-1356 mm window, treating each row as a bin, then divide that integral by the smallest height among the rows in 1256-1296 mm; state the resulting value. 8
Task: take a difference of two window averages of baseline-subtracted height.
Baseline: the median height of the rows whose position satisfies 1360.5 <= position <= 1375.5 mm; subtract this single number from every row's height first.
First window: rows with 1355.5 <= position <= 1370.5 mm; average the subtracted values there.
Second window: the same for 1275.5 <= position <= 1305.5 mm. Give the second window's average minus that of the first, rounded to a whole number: 7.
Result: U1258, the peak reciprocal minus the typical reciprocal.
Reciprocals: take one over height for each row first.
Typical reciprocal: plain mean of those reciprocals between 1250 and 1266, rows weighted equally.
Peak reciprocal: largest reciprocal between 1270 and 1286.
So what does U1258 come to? 0.0011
